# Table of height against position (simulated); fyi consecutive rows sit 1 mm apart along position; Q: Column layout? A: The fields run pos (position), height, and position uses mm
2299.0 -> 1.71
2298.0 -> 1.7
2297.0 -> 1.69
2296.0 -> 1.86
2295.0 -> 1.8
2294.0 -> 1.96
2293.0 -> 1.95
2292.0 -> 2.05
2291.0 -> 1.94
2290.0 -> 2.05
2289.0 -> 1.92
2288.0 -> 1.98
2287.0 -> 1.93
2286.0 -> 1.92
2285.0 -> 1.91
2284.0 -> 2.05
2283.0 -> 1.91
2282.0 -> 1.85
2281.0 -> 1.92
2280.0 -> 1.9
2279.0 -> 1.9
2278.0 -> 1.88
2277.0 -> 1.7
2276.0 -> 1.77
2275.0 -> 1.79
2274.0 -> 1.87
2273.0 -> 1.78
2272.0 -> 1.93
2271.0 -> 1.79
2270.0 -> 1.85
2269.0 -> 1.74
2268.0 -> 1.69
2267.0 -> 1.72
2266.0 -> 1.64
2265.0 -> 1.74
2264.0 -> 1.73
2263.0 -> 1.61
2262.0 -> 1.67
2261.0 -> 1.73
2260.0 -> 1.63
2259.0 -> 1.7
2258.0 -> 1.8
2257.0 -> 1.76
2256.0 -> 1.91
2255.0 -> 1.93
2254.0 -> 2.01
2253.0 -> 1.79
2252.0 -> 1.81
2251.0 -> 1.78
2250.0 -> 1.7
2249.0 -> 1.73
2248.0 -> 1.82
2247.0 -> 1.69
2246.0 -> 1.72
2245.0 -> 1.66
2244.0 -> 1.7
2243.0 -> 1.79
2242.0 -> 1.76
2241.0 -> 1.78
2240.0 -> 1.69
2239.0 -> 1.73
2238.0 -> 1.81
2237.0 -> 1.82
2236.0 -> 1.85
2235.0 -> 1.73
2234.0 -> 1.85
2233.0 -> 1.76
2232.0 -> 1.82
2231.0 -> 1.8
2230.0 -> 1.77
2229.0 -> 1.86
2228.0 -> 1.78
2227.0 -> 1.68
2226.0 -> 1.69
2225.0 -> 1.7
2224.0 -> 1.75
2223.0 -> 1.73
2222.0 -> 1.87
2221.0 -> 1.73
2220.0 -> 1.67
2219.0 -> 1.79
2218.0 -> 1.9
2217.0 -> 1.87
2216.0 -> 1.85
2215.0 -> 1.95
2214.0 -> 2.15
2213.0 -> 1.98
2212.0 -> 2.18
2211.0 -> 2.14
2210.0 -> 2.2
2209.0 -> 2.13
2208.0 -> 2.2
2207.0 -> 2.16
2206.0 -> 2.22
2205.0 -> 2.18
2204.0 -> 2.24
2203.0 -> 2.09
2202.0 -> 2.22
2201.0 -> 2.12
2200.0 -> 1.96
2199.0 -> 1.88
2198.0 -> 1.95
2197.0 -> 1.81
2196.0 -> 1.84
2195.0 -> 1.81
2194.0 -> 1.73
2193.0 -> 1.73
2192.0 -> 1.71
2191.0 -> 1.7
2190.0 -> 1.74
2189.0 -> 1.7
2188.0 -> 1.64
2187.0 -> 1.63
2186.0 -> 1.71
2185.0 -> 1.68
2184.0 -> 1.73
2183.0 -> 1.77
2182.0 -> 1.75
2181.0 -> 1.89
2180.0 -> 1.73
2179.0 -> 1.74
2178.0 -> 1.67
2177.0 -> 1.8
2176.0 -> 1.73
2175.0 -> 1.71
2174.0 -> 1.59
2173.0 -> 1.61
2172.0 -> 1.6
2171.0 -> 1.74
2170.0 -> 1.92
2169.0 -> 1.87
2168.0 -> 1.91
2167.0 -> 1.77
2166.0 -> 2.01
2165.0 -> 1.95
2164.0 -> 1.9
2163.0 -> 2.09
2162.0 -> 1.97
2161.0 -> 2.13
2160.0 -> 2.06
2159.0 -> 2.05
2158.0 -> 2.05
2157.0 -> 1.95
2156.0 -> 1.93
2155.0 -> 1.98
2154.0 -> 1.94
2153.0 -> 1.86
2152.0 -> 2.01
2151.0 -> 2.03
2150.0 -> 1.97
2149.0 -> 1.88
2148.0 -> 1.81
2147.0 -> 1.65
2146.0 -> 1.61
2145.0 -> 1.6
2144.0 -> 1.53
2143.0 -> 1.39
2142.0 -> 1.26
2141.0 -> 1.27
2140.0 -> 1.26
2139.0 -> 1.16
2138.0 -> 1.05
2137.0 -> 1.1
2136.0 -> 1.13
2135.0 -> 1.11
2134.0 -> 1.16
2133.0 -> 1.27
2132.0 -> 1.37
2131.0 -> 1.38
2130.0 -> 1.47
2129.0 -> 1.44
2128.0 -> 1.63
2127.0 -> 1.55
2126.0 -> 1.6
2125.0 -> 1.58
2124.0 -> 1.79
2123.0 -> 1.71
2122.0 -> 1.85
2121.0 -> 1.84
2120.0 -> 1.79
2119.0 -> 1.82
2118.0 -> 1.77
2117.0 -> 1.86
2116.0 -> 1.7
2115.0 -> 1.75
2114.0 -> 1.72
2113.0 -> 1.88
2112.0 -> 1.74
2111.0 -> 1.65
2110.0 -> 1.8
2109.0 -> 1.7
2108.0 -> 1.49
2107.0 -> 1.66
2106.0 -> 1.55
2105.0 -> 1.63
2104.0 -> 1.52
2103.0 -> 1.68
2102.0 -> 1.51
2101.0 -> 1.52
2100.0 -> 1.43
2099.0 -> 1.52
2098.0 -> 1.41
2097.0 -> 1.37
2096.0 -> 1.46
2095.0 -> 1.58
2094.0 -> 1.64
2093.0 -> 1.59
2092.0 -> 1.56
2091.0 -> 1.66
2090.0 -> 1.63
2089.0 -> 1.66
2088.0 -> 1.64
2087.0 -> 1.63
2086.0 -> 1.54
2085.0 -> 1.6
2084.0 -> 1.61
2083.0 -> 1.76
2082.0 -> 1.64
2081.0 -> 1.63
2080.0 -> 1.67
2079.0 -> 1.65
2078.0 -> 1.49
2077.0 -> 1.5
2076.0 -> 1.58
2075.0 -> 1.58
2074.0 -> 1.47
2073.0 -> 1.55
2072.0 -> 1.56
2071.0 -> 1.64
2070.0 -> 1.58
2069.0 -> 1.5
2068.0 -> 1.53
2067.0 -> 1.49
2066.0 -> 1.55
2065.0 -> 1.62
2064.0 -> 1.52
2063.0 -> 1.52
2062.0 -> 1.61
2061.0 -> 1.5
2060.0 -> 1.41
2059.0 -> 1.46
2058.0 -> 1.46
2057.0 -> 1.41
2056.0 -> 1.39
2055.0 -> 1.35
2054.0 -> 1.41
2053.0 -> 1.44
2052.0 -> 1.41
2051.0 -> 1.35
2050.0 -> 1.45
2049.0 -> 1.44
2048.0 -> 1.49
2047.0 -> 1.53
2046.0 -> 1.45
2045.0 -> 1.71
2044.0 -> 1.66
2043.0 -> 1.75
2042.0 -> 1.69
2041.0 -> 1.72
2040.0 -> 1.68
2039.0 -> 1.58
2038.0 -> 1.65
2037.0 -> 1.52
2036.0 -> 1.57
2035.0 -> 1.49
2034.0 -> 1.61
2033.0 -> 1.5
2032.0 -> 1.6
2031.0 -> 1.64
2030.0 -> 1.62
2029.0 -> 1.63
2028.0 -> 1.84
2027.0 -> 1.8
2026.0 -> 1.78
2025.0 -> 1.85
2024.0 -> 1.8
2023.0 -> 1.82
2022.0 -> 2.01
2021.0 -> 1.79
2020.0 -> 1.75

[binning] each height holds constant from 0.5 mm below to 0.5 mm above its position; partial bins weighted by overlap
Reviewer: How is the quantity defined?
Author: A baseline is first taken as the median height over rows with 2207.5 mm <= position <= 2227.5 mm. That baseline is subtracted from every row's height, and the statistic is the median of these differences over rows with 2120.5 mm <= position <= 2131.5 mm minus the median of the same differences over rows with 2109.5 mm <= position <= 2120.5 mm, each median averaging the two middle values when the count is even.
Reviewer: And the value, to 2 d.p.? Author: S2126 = -0.17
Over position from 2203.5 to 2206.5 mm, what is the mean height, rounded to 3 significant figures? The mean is 2.21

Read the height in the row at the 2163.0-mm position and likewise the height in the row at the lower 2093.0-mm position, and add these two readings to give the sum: 3.68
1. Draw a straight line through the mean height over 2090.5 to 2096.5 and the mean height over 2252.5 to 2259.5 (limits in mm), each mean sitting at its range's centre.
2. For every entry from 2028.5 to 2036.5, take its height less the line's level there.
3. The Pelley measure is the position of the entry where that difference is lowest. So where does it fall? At 2035.0 mm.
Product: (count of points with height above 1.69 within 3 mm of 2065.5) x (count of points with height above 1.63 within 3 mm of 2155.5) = 0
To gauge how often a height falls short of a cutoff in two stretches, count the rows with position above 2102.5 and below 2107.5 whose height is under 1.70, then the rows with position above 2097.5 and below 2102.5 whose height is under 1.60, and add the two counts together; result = 10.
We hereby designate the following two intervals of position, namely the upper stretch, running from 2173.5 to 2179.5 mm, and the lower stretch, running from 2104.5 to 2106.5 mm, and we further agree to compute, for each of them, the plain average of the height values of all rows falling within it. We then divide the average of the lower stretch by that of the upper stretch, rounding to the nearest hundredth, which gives 0.93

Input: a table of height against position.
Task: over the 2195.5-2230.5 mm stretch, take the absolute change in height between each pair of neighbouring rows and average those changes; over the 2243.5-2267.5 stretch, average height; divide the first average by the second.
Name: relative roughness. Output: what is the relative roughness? 0.050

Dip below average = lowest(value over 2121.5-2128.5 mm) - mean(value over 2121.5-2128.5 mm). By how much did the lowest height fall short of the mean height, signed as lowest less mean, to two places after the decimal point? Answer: -0.12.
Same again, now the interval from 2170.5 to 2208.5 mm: -0.24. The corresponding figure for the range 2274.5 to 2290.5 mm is -0.20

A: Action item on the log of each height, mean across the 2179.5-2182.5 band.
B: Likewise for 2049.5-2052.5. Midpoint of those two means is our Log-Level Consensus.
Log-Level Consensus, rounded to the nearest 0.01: 0.20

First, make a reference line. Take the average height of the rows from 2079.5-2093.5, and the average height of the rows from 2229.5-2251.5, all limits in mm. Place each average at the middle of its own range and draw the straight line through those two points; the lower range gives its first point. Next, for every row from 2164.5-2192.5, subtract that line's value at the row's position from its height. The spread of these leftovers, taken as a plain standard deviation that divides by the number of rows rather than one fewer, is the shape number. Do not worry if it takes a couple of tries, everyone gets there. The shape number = 0.11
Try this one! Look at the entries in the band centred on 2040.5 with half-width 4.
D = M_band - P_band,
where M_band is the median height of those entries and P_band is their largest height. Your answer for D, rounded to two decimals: -0.08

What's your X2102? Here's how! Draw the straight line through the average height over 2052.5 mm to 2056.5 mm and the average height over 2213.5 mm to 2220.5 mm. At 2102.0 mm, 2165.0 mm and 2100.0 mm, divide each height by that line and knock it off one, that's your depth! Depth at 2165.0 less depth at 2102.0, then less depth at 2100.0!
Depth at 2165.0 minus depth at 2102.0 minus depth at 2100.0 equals -0.22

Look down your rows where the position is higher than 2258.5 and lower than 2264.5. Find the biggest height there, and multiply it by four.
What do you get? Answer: 6.92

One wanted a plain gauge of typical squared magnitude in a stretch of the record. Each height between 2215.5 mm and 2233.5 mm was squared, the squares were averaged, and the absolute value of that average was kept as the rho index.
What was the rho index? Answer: 3.2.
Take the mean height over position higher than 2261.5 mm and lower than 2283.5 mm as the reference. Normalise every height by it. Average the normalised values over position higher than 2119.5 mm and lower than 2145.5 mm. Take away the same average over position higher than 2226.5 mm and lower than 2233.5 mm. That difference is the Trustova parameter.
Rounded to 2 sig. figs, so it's -0.19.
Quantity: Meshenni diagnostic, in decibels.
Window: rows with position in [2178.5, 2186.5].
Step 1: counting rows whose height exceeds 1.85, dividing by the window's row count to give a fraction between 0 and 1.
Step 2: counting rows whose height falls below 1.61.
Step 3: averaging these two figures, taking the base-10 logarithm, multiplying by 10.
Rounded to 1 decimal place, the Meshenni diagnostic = -12.0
